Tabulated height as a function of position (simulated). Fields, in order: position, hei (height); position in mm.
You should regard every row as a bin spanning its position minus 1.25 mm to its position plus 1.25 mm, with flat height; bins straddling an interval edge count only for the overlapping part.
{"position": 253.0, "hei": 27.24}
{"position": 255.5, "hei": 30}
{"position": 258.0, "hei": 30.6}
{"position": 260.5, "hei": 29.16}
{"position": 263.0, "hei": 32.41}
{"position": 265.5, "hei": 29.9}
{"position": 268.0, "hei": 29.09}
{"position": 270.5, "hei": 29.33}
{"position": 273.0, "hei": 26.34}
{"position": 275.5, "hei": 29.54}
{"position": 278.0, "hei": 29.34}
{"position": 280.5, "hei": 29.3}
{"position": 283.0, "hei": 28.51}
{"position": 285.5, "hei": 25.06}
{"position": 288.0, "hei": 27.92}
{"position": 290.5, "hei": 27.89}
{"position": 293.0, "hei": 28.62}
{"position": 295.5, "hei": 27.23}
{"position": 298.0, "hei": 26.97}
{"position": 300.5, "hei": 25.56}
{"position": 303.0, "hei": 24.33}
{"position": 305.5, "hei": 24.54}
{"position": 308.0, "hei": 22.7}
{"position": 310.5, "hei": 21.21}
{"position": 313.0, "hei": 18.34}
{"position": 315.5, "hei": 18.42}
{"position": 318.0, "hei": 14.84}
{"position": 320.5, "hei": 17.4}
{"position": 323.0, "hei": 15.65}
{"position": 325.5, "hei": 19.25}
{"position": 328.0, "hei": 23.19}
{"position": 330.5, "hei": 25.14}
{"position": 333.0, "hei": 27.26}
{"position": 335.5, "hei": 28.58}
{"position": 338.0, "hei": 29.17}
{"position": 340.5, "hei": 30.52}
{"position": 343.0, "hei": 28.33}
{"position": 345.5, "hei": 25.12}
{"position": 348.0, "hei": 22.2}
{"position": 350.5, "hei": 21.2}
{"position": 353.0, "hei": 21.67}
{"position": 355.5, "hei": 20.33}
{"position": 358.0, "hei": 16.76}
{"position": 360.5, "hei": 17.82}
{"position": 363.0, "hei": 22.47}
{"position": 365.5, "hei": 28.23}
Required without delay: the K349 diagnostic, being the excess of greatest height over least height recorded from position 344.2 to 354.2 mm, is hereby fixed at 3.9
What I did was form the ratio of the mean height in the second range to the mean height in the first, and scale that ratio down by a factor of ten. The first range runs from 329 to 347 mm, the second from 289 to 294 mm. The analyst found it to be 0.102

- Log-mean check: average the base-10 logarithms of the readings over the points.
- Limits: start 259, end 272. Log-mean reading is 1.476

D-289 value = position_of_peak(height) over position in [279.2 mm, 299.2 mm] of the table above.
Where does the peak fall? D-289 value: 280.5 mm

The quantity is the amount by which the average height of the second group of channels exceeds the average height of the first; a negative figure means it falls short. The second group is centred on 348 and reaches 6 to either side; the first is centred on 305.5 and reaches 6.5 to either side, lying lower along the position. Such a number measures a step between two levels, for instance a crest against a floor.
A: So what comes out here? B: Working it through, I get 0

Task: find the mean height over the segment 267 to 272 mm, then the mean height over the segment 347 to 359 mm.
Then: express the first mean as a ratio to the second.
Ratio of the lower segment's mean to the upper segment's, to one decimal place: 1.4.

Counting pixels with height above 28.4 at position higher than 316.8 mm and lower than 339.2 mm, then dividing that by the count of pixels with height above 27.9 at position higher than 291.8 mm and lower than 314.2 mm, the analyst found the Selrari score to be 2.0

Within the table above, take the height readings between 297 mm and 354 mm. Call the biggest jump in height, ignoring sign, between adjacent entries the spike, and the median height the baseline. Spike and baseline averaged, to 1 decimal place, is 13.6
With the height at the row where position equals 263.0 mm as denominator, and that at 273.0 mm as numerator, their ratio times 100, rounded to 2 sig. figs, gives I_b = 81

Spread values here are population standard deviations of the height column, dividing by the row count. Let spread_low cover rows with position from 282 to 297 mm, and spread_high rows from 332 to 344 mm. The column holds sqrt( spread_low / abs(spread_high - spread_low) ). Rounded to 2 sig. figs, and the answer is 3.1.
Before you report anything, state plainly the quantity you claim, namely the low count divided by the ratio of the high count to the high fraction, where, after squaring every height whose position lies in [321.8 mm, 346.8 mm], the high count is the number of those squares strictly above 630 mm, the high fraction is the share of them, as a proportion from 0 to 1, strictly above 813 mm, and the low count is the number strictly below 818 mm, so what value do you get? 0.34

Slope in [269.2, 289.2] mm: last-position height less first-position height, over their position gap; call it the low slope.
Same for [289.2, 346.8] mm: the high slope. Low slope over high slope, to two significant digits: 1.6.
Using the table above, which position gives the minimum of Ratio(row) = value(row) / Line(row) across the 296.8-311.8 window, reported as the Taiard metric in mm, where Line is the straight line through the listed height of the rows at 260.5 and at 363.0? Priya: 310.5 mm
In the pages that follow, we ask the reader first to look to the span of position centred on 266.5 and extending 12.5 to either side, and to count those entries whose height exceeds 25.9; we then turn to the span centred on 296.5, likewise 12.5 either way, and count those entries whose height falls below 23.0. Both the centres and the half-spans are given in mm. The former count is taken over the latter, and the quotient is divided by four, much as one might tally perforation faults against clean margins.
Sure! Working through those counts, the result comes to 2.5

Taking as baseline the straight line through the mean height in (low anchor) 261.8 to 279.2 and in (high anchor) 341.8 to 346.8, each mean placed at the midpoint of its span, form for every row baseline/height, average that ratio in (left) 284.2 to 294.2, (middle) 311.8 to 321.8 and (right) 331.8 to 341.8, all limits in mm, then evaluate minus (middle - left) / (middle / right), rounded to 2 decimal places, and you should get -0.33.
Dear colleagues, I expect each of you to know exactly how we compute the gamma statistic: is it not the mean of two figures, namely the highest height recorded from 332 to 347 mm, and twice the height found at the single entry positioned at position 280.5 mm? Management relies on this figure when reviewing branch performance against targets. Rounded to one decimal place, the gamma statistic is 44.6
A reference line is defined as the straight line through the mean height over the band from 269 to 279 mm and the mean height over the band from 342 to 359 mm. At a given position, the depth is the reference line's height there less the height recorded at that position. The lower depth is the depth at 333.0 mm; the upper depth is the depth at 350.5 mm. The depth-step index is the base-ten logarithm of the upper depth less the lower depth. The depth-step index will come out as 0.66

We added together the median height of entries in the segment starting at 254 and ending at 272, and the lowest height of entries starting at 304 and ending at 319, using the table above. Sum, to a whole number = 45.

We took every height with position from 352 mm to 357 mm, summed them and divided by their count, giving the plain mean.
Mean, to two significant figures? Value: 21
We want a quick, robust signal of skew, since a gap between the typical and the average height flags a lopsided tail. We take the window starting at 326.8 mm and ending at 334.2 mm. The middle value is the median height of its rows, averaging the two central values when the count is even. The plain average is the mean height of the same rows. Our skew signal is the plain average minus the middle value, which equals 0.06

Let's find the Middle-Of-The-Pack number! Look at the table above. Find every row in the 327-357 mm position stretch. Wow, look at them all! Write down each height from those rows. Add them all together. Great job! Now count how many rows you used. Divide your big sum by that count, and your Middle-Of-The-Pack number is 25.2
